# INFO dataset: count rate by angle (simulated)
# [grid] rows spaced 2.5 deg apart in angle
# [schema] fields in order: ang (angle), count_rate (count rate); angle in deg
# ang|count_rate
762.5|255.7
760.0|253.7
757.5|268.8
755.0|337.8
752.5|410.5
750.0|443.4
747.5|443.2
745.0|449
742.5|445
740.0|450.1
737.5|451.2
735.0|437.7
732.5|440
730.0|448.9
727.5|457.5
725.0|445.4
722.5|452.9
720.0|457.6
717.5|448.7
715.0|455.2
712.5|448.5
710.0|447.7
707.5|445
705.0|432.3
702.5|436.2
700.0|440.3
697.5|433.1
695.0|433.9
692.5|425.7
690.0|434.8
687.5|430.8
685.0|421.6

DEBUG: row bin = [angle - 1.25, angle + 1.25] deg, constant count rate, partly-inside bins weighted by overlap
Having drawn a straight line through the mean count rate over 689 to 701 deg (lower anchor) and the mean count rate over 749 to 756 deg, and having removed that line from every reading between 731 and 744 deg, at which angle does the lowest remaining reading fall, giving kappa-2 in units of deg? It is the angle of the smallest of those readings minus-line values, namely 735.0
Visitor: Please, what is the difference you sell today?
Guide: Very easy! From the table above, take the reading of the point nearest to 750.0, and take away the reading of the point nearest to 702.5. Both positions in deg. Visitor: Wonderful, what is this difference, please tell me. 7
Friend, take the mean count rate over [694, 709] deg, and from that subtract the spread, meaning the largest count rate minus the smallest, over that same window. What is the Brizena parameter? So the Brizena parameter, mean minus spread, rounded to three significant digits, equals 424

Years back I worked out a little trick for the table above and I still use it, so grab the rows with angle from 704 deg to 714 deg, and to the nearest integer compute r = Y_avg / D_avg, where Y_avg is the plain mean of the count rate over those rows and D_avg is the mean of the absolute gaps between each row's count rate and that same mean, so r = 80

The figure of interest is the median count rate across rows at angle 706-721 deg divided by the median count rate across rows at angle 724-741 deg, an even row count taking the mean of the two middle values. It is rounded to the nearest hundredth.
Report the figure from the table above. 1.00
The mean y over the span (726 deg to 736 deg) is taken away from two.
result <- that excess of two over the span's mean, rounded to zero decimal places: -444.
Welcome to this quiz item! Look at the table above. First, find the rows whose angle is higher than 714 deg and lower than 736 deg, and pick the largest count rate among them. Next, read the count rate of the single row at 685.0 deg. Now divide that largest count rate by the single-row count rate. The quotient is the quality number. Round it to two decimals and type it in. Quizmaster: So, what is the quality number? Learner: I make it 1.09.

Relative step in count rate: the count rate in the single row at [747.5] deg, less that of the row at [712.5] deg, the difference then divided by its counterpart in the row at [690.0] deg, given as -0.012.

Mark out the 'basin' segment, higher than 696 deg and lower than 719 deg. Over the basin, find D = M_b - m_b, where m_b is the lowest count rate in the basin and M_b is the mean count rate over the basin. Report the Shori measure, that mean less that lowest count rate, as 11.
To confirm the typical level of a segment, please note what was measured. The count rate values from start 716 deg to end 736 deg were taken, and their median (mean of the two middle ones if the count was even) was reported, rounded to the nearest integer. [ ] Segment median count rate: 449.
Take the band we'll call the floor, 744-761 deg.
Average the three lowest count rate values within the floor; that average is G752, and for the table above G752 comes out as 287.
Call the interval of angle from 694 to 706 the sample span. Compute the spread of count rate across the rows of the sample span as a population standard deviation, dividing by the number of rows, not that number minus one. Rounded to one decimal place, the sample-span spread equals 2.9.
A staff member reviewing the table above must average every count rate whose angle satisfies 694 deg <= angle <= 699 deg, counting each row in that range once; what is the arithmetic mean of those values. 434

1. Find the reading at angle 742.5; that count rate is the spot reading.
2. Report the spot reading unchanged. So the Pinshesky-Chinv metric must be 445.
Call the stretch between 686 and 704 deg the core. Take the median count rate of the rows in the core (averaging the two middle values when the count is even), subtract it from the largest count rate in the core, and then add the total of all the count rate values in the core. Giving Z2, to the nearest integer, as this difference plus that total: 3041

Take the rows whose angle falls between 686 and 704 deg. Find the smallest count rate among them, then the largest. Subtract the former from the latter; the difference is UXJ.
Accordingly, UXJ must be 15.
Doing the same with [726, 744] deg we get 20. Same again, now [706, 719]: 10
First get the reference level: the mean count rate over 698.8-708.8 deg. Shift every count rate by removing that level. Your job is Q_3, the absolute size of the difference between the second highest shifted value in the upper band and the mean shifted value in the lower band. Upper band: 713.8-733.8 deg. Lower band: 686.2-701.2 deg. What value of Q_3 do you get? 24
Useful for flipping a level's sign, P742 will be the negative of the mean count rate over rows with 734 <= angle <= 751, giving -446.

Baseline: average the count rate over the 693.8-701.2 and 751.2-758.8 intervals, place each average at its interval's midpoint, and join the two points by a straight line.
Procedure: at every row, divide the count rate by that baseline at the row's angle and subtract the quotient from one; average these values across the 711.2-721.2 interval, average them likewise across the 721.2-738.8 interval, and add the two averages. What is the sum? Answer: -0.29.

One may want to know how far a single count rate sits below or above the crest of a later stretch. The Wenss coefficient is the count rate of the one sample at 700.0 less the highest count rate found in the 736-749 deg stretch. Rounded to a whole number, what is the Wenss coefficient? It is -11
